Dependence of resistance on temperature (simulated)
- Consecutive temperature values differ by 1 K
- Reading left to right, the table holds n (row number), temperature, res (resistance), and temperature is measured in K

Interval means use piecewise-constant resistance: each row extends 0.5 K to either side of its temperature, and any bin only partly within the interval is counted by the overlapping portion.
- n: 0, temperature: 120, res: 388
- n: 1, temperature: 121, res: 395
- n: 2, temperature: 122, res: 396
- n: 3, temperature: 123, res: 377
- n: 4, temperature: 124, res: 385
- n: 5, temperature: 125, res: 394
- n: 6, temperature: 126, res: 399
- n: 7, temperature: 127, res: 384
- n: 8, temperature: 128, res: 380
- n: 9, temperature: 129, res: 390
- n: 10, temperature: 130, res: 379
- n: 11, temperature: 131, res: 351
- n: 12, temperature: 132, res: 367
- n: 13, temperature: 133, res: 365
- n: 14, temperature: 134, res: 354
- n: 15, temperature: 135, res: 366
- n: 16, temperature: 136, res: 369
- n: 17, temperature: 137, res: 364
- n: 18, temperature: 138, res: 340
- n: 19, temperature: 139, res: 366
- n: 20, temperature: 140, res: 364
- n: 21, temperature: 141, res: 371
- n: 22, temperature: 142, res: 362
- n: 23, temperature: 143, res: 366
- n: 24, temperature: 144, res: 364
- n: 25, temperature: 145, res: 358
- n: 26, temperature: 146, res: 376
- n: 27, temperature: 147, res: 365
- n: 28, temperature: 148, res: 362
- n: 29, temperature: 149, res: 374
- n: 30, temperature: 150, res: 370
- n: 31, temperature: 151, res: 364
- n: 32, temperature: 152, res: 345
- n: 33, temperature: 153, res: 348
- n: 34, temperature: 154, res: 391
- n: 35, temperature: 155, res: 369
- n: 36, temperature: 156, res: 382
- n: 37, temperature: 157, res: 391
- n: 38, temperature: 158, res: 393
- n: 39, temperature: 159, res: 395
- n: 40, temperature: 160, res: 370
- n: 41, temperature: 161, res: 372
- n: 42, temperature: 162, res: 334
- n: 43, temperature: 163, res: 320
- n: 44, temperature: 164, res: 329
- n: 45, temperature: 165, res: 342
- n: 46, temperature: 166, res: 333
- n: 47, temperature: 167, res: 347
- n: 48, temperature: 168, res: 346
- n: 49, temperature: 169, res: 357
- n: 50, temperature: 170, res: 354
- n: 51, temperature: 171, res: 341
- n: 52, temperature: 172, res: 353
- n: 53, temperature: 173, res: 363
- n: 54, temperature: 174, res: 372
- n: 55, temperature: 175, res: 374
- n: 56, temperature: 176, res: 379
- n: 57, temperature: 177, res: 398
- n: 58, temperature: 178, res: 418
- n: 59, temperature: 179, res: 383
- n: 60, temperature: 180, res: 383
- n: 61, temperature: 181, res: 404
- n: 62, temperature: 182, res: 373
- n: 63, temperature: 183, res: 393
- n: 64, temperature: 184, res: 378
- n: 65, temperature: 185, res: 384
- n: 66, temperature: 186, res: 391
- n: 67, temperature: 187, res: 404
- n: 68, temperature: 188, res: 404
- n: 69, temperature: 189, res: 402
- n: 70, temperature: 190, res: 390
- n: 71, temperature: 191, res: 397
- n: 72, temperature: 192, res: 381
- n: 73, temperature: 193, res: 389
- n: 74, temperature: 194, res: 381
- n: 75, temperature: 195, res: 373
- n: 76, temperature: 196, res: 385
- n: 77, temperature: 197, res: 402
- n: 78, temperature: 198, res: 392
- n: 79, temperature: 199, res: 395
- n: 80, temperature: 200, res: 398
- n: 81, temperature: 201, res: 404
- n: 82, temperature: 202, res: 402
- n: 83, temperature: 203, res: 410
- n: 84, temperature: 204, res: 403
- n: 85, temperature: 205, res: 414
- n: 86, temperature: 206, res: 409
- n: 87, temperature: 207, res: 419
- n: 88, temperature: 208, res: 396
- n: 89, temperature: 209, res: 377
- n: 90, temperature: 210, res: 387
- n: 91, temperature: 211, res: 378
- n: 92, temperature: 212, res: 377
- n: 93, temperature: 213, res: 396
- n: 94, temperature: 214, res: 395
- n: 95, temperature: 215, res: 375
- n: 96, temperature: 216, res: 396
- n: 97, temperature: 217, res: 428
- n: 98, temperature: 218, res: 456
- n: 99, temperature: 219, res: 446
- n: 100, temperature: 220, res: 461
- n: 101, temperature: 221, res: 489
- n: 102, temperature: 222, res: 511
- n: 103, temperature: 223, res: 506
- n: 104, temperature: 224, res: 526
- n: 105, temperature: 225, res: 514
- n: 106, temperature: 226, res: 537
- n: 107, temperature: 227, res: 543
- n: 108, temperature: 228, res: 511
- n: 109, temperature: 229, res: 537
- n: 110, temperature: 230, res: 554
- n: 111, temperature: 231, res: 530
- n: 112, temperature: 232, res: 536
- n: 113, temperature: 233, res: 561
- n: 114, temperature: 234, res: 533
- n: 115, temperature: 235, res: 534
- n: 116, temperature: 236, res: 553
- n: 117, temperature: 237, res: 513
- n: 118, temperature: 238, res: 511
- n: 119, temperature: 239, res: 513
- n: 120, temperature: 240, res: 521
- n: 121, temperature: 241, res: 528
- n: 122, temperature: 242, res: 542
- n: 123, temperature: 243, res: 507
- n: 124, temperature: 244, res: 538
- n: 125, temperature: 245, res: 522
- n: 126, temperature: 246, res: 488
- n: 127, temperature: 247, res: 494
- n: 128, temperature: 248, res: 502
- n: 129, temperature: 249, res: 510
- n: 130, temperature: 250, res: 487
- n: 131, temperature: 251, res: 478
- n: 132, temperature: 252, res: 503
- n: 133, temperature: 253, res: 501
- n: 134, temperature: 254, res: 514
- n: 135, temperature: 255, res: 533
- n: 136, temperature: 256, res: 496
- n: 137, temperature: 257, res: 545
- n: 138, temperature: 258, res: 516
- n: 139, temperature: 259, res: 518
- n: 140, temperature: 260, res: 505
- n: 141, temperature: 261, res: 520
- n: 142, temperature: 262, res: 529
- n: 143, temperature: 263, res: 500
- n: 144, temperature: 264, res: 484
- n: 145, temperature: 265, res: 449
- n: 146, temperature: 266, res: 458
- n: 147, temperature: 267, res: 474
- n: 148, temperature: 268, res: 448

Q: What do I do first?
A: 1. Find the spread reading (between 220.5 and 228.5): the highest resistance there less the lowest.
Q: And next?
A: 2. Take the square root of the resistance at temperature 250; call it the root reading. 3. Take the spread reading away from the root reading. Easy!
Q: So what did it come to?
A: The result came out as -32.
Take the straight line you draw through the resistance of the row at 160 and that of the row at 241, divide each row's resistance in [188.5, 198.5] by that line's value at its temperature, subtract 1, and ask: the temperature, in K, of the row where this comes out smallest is 195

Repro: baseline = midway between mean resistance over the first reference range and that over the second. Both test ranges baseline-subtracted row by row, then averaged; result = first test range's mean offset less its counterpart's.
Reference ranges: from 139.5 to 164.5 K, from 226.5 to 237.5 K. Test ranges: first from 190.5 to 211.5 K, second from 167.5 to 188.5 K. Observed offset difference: 16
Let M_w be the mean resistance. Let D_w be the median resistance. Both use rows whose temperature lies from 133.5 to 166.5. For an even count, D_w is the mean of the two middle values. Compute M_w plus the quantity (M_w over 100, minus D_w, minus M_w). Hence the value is -361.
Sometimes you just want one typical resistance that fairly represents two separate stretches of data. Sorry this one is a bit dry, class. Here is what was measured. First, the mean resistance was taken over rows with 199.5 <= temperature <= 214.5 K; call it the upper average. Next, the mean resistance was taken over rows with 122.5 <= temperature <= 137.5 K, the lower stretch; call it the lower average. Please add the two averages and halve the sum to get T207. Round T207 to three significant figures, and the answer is 386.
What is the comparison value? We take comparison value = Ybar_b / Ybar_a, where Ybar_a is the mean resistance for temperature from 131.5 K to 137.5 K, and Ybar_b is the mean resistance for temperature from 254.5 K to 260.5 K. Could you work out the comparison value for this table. 1.42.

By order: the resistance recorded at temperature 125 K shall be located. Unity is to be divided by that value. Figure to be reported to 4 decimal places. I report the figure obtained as 0.0025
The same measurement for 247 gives 0.0020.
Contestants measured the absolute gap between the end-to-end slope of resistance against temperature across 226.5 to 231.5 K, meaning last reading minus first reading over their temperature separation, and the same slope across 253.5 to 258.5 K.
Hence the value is 4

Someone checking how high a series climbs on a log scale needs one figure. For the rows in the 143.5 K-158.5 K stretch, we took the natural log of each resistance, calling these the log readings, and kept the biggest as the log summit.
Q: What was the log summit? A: 5.97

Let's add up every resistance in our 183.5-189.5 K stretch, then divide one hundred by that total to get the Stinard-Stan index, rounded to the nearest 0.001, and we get 0.042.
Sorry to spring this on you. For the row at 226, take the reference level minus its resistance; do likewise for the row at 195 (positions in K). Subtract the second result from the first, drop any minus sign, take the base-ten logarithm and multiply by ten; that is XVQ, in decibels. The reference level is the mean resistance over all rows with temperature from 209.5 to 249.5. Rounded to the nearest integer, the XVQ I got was 22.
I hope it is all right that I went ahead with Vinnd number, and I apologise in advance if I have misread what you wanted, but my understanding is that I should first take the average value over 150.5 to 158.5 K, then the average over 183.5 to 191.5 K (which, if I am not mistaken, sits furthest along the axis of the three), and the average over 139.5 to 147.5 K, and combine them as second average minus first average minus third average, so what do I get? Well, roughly -345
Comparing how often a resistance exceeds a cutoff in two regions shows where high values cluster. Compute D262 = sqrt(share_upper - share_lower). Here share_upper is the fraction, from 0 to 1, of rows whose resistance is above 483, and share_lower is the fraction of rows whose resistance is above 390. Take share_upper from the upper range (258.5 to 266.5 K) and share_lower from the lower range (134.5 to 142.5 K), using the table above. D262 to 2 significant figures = 0.87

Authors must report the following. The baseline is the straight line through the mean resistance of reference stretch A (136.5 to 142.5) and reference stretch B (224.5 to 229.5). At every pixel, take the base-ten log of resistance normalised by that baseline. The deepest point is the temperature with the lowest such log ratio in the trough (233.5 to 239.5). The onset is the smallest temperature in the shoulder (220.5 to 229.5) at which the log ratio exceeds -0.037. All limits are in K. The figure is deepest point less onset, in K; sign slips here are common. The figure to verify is 17 K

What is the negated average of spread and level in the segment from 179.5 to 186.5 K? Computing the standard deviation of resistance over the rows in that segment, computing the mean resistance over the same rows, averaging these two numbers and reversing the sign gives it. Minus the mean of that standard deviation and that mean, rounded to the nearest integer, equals -198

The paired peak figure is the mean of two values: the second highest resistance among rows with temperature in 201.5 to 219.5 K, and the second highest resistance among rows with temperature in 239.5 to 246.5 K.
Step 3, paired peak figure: 492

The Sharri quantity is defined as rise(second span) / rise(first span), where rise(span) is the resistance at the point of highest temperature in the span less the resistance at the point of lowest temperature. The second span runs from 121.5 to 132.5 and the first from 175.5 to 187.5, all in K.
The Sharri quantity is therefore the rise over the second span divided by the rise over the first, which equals -1.2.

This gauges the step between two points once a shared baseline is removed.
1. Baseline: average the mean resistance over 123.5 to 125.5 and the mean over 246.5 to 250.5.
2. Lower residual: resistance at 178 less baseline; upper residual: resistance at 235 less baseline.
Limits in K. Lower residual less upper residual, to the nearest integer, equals -116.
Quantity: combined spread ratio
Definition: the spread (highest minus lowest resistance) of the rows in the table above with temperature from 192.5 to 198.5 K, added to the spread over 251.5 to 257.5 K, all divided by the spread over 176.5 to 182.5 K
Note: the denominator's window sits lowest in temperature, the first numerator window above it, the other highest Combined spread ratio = 1.7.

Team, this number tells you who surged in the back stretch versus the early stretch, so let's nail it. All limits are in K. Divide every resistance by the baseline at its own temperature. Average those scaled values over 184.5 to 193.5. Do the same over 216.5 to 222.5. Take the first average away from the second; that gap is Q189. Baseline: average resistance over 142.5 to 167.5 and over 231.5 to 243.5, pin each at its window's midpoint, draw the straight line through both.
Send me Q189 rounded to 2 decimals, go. 0.03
